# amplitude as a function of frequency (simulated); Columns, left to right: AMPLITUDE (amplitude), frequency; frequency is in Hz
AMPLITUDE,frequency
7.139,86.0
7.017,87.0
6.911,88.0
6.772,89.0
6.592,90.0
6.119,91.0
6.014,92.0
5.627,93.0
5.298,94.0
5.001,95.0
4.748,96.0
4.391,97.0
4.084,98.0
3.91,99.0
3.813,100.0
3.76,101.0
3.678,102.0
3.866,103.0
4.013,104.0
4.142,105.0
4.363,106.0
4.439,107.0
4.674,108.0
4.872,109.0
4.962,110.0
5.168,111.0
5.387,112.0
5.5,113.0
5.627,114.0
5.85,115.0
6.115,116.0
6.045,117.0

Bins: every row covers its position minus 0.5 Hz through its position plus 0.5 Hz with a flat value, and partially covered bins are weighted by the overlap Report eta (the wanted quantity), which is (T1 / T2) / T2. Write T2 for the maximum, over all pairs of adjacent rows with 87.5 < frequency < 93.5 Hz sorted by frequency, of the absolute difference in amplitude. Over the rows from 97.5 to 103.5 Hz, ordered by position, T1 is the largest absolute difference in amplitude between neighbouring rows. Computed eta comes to 0.8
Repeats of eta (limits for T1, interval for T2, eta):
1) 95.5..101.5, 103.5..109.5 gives 6.5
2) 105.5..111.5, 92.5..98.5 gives 1.8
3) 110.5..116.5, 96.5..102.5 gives 2.8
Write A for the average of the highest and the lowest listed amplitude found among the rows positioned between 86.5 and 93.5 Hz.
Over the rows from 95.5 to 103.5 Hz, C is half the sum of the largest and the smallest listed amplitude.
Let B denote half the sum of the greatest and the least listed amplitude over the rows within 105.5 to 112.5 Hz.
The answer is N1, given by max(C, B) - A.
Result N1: -1.4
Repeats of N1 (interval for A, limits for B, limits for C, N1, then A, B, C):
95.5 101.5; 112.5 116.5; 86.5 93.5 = 2.1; 4.3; 5.8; 6.3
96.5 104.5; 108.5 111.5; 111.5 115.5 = 1.6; 4.0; 5.0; 5.6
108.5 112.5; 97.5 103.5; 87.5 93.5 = 1.1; 5.1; 3.9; 6.3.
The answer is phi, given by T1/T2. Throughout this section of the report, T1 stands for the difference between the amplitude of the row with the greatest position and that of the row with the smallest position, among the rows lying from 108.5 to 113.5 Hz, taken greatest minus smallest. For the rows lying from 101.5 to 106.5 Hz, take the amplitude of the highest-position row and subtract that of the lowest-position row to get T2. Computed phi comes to 0.9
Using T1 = 0.6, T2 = 0.7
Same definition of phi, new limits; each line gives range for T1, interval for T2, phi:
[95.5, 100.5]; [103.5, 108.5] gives -1.4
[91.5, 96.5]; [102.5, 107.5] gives -2.2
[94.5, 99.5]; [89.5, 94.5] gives 0.8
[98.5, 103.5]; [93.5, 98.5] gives 0.0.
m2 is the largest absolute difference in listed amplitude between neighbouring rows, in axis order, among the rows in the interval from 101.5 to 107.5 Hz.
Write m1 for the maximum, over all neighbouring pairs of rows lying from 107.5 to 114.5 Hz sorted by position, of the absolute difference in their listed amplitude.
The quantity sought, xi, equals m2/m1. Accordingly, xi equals 1.01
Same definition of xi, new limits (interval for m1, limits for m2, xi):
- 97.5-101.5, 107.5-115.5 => 1.28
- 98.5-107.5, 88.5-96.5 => 2.14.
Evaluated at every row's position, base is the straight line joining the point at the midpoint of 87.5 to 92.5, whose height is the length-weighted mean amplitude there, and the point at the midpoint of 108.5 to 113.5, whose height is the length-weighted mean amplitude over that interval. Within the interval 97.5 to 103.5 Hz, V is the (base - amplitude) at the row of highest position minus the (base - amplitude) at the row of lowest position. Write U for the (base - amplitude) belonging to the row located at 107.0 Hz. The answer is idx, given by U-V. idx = 1.1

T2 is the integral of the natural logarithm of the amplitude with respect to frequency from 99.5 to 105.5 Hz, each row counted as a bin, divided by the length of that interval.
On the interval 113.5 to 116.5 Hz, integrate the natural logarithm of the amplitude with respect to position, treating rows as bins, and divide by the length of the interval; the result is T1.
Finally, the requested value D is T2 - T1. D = -0.4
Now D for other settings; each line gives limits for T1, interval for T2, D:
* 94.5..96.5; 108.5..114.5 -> 0.1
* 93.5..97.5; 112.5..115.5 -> 0.2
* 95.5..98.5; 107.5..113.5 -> 0.1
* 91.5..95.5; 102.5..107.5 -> -0.3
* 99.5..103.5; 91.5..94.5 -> 0.4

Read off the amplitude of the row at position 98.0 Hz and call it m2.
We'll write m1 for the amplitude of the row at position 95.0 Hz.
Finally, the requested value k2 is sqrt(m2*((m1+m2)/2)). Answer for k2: 4.3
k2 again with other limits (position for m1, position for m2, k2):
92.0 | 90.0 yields 6.4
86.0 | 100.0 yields 4.6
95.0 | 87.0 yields 6.5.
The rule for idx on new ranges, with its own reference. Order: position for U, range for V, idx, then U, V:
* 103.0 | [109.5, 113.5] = 2.5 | 1.8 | -0.7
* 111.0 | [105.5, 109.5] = 0.7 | 0.0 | -0.7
